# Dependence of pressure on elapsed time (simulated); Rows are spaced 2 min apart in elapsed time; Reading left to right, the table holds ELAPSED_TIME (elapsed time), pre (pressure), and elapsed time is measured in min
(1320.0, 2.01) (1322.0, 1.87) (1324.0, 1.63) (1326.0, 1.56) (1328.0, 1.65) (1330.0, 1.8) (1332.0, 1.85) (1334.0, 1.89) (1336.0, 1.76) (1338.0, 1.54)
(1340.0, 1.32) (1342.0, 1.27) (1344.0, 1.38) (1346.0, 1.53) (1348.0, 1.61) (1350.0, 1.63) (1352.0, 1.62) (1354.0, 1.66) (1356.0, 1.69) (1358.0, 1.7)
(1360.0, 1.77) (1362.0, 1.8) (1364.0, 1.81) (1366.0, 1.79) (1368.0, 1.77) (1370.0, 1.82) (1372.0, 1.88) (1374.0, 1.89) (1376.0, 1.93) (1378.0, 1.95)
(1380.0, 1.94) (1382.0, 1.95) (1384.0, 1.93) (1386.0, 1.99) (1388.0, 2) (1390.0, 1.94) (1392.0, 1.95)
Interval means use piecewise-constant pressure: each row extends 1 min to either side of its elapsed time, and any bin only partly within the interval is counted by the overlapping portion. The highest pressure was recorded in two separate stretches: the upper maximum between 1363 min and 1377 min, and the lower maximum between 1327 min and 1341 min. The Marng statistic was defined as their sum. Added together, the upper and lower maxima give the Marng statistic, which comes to 3.82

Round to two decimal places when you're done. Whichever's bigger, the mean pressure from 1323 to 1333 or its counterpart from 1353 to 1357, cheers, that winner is 1.70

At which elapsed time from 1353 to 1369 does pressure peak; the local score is 1364.0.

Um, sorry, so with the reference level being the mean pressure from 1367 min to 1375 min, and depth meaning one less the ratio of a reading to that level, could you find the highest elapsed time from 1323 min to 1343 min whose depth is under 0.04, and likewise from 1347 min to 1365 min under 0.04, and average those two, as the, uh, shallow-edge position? 1349 min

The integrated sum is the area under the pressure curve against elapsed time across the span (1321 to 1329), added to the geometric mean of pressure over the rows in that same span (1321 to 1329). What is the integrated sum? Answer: 15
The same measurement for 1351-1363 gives 22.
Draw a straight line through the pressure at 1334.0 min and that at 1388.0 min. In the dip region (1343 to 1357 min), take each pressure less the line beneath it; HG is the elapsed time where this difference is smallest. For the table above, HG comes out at 1344.0 min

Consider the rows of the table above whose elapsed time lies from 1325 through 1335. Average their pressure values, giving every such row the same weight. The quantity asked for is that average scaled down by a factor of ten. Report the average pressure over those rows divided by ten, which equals 0.175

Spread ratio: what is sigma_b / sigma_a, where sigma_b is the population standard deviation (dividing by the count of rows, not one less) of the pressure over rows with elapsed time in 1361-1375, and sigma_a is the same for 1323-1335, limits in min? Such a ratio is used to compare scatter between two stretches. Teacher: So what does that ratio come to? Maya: 0.34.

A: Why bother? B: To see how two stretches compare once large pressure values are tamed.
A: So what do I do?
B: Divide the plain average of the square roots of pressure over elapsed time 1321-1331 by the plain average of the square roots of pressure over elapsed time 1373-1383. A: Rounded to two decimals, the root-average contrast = 0.94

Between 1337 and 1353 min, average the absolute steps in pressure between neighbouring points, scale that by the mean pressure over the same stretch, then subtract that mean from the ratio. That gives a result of -1.4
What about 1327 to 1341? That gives -1.6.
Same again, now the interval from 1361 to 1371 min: -1.8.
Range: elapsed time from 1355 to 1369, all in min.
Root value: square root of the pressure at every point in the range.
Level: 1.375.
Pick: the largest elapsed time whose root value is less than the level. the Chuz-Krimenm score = 1368.0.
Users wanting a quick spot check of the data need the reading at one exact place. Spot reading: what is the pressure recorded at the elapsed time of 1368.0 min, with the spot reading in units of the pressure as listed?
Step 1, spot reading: 1.77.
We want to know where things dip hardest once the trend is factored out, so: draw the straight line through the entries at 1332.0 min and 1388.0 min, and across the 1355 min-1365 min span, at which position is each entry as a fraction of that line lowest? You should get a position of 1356.0 min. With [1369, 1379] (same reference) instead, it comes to 1370.0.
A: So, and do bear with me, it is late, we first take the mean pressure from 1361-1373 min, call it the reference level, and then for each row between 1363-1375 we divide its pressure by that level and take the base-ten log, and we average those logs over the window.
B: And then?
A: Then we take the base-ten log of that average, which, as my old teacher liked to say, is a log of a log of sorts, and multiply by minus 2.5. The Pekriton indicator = 6.2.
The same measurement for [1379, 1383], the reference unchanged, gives 3.8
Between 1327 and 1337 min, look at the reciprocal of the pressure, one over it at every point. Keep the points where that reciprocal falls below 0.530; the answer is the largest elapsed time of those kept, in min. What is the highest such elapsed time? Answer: 1334.0 min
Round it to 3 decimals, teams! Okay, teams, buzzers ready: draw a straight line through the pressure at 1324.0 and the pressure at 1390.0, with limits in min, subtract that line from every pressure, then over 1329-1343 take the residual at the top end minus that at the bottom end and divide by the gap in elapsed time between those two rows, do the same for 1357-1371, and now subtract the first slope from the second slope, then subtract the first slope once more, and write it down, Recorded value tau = 0.103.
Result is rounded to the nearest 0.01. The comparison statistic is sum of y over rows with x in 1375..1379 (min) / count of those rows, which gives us 1.94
